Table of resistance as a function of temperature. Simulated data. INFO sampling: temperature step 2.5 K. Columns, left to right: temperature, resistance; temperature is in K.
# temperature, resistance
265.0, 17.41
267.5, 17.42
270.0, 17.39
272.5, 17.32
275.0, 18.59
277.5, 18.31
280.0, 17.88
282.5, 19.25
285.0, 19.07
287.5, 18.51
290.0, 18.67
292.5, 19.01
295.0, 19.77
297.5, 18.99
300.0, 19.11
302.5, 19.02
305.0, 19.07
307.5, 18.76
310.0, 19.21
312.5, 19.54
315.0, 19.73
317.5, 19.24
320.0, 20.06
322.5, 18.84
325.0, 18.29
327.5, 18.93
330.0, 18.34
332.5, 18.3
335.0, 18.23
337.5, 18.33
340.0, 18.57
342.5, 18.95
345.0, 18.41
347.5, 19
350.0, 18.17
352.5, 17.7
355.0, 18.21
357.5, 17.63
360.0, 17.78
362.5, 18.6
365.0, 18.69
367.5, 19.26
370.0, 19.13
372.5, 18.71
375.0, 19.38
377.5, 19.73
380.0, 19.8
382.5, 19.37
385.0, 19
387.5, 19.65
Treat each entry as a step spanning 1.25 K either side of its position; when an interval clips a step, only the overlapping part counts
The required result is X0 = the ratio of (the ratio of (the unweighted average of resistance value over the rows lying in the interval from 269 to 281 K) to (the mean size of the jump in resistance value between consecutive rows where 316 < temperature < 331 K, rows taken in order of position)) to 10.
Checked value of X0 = 2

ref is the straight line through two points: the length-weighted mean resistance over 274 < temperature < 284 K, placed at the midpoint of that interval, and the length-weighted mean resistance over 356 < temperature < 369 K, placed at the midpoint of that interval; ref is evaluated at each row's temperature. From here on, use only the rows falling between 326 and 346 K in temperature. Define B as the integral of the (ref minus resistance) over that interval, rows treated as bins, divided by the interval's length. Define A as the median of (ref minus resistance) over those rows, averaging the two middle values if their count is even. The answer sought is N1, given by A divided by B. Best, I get -0.9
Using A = 0.1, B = -0.1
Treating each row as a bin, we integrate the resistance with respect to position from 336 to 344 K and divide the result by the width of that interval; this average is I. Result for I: 18.6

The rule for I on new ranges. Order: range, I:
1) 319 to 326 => 19.1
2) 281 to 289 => 18.9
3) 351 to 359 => 17.9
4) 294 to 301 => 19.3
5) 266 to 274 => 17.4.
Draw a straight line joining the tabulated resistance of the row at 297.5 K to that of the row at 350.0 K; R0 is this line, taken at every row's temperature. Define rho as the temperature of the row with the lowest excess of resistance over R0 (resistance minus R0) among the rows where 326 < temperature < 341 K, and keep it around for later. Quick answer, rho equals 335.0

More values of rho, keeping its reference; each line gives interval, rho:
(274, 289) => 280.0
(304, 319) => 307.5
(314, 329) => 325.0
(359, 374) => 360.0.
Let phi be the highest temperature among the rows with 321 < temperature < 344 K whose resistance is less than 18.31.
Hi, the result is 335.0 K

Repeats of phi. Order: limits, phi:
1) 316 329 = 325.0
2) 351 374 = 360.0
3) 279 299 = 280.0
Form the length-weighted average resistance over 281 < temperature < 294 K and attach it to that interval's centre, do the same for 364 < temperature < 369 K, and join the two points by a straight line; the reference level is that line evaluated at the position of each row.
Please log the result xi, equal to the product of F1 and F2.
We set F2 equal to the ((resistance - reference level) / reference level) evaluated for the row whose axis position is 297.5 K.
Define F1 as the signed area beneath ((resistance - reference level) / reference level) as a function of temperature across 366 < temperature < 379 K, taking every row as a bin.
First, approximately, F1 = 0.163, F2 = 0.004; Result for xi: 0.0007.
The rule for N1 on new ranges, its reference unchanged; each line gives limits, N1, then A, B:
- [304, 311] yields 1.1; -0.6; -0.5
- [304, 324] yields 0.9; -0.8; -0.8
